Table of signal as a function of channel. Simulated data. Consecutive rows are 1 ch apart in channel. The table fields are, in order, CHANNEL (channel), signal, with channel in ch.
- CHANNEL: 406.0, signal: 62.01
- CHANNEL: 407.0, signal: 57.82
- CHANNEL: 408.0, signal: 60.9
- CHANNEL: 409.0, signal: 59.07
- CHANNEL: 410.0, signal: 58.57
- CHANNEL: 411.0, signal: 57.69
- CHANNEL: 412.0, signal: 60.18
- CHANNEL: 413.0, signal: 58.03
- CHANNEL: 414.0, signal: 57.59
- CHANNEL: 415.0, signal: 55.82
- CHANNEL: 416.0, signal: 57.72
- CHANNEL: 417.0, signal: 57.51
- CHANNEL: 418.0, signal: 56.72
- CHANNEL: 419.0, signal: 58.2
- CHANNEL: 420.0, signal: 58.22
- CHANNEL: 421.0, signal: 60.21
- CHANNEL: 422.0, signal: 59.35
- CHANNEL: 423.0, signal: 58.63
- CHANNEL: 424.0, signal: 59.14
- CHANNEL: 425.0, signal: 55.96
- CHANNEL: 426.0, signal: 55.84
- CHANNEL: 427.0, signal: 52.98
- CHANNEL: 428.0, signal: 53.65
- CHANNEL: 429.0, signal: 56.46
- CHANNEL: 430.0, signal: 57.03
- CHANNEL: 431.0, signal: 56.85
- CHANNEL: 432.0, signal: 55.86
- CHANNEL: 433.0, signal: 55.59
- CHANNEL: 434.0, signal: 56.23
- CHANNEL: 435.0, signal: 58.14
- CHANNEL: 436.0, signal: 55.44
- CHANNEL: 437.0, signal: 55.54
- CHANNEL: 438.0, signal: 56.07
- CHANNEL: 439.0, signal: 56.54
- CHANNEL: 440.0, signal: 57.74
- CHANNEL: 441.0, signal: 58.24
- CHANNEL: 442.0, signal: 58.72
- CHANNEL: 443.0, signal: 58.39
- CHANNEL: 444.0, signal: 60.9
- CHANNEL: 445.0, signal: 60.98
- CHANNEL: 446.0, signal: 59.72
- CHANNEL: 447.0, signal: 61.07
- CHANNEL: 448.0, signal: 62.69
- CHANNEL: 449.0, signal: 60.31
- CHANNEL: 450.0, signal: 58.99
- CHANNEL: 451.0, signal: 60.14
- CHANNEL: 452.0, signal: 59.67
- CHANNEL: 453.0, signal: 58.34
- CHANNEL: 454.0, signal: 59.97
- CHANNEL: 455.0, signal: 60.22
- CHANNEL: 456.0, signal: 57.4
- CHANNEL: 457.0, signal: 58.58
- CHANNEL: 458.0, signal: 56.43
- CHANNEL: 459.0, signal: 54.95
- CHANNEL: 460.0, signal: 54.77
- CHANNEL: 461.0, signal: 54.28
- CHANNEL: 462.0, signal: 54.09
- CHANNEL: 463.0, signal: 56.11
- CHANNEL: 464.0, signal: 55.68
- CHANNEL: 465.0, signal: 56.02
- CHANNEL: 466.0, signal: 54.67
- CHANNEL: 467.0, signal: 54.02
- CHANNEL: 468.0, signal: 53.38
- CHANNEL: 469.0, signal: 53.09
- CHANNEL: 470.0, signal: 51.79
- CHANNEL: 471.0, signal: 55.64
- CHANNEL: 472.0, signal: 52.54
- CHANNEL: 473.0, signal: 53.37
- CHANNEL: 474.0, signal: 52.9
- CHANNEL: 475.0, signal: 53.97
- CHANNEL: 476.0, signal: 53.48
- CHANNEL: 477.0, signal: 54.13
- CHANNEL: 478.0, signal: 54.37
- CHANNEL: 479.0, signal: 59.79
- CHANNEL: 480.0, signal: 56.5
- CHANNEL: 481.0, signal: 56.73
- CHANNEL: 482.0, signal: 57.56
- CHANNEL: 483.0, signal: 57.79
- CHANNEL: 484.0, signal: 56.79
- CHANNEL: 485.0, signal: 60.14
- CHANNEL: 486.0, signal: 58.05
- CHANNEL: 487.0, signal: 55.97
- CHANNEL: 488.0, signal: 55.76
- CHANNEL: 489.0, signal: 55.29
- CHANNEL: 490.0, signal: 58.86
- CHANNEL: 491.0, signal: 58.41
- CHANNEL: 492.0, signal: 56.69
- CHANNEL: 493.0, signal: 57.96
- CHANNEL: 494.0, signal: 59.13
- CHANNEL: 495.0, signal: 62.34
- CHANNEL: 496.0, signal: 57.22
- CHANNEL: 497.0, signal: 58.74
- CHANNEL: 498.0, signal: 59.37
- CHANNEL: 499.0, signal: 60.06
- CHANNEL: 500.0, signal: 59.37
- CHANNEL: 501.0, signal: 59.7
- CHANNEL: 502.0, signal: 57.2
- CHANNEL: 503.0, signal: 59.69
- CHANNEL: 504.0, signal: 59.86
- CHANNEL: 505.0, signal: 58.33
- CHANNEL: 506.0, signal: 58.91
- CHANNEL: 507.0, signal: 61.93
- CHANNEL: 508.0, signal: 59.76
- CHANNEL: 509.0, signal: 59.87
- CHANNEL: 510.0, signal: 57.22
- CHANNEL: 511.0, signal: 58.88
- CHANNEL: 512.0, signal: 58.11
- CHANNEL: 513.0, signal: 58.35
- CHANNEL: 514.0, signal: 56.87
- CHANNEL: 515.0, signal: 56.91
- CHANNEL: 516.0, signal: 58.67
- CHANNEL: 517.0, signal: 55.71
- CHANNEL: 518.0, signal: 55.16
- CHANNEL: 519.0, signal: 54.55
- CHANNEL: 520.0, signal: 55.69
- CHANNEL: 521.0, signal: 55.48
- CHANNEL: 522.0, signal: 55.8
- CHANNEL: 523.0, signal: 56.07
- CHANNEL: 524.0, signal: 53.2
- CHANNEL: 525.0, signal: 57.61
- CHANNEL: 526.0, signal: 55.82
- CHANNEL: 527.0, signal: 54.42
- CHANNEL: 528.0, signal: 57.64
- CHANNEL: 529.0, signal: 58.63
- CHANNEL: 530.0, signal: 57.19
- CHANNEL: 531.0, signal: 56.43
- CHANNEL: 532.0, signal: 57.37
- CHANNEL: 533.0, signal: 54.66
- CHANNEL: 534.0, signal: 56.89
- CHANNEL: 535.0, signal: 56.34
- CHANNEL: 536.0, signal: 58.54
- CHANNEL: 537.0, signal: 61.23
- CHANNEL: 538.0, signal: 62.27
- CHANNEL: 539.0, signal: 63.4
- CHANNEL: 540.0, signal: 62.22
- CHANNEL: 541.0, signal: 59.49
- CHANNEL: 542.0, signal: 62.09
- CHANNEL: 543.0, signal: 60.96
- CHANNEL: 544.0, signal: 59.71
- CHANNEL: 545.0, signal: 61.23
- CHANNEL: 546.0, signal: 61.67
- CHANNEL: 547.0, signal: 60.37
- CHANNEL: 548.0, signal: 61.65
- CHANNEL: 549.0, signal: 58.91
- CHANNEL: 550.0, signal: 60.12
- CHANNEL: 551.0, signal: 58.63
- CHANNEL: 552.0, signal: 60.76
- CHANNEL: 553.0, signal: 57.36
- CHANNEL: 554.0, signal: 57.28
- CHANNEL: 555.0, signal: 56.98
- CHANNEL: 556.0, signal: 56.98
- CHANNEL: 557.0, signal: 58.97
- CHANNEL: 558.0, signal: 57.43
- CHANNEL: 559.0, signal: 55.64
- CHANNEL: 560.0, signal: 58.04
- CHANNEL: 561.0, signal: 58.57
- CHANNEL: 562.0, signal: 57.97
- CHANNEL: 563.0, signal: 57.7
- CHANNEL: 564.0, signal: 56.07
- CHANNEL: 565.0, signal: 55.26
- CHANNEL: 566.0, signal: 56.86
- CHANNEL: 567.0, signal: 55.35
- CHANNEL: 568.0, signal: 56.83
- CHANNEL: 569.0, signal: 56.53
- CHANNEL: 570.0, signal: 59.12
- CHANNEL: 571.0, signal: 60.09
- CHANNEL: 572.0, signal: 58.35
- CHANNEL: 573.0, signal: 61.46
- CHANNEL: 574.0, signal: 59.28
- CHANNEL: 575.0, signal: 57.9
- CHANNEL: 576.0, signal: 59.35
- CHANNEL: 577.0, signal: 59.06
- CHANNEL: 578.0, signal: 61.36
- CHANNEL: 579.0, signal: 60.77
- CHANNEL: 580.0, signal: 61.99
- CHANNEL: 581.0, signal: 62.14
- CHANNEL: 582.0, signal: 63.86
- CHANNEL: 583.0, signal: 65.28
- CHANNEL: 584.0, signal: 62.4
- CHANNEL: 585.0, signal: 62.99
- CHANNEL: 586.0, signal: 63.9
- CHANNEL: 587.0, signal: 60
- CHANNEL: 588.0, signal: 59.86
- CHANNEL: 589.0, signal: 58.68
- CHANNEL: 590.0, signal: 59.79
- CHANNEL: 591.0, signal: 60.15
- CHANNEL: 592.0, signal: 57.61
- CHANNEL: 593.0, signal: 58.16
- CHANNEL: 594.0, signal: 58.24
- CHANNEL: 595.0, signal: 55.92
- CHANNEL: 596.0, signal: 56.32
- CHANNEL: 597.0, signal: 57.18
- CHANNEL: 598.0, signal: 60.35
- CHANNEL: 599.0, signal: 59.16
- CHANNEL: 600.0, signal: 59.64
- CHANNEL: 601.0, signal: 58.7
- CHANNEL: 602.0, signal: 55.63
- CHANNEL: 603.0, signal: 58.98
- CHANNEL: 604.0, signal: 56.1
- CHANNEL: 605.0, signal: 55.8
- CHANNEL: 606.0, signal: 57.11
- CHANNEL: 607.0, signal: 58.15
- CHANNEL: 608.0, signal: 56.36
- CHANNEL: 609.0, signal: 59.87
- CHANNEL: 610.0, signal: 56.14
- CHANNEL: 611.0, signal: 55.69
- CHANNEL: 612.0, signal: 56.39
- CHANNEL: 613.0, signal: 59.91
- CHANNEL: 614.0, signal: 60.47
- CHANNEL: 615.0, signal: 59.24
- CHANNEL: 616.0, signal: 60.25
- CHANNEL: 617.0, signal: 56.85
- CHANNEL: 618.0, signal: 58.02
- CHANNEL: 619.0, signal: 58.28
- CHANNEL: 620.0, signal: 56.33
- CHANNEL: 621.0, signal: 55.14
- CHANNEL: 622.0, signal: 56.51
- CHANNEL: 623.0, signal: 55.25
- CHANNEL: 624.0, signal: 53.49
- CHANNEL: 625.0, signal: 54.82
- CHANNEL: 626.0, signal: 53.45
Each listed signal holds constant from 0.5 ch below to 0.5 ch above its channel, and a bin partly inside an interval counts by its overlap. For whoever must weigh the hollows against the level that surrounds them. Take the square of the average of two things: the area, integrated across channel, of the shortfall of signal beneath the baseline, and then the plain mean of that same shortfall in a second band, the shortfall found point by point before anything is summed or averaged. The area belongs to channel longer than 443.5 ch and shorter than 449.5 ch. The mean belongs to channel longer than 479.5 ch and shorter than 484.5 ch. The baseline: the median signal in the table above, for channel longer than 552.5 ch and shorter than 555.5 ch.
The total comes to 119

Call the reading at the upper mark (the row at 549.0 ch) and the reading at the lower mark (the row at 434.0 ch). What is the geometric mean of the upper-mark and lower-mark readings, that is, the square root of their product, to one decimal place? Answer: 57.6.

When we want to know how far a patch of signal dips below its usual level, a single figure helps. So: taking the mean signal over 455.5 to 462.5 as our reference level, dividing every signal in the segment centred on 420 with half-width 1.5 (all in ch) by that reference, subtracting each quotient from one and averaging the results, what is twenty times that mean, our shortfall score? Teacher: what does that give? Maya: -1.1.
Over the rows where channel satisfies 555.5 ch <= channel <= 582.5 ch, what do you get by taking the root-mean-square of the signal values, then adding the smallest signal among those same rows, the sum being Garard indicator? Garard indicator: 114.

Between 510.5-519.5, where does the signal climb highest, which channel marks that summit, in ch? 511.0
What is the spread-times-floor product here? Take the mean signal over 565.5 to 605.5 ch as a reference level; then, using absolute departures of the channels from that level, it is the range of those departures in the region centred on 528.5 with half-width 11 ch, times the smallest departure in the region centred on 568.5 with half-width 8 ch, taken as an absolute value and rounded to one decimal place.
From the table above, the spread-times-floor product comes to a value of 0.0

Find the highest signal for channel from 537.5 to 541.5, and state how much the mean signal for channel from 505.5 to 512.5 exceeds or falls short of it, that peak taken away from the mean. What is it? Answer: -4.2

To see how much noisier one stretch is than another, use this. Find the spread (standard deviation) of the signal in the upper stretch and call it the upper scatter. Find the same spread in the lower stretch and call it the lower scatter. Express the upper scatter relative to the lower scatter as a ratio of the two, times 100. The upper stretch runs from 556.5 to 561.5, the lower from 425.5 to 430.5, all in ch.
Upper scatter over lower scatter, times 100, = 73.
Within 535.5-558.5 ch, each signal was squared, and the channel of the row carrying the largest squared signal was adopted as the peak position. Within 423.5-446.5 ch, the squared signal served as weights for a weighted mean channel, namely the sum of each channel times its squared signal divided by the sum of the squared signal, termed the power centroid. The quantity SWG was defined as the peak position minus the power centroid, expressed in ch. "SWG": 103.7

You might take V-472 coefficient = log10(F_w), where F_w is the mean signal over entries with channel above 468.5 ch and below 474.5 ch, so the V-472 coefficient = 1.73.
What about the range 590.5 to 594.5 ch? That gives 1.77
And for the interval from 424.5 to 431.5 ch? 1.74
